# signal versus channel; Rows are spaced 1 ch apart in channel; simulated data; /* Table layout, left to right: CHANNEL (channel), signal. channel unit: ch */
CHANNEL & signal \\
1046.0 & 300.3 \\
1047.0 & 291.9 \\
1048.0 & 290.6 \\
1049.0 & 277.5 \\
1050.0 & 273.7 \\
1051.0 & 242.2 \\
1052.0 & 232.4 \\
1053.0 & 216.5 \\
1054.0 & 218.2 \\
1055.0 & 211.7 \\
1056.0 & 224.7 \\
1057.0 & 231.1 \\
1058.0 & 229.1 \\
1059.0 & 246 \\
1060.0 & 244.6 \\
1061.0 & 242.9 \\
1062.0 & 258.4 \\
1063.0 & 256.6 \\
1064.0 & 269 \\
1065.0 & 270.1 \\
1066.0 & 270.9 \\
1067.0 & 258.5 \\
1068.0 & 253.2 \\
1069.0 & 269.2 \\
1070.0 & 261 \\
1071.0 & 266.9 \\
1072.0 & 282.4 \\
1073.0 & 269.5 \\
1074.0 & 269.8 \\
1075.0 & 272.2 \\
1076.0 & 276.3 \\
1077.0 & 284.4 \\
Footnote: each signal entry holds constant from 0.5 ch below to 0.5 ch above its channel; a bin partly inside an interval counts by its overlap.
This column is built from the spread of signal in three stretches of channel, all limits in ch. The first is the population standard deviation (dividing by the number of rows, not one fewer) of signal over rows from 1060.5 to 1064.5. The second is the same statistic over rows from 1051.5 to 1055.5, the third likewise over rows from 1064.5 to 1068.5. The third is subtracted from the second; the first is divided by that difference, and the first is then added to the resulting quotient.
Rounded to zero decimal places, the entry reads 74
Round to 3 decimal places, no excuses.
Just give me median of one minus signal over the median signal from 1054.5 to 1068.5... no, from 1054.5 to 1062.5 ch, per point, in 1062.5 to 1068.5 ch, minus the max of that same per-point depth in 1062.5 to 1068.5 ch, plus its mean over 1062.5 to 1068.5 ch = -0.154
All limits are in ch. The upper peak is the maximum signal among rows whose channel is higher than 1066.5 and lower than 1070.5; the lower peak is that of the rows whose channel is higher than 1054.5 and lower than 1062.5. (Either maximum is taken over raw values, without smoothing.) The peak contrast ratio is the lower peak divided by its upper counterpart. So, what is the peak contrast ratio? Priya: 0.96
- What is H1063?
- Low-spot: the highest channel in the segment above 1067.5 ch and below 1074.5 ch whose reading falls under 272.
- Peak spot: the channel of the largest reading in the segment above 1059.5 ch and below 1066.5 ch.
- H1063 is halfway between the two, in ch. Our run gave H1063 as 1070 ch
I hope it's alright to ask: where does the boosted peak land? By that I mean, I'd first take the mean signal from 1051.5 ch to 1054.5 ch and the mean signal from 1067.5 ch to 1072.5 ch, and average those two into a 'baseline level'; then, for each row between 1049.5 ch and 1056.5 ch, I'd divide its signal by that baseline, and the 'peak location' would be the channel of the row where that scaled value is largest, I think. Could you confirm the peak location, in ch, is 1050.0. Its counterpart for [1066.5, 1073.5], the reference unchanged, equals 1072.0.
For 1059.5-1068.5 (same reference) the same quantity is 1066.0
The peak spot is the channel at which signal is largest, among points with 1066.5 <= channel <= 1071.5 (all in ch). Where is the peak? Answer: 1069.0 ch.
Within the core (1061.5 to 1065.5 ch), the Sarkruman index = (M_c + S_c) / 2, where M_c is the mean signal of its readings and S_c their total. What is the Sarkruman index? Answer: 659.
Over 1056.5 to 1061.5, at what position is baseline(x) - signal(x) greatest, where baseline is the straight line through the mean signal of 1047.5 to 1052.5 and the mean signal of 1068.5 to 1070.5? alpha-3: 1058.0 ch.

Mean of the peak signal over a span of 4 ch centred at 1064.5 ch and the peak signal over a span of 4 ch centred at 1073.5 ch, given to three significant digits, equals 277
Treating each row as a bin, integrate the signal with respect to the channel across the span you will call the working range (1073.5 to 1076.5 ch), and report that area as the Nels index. 818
